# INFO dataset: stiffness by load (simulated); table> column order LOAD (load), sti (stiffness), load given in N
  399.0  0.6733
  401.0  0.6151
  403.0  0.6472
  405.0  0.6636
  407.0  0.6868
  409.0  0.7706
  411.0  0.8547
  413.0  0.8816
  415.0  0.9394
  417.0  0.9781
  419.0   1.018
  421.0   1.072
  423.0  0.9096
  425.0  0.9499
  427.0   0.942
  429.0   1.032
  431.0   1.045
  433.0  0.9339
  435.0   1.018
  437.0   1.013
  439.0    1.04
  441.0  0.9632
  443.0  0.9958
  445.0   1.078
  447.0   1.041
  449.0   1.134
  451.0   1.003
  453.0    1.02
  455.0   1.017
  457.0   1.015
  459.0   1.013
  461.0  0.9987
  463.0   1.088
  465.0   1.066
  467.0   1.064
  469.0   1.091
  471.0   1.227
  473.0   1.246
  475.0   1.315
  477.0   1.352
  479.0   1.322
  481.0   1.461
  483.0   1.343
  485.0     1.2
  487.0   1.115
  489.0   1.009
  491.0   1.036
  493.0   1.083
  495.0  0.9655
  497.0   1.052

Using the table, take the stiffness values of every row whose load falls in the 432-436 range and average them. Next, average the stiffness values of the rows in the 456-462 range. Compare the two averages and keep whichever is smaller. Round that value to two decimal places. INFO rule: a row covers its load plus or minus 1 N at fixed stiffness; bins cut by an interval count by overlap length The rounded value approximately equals 0.98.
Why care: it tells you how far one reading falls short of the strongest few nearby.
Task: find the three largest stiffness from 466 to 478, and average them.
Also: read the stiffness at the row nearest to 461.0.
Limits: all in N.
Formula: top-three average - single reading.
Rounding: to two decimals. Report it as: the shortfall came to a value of 0.31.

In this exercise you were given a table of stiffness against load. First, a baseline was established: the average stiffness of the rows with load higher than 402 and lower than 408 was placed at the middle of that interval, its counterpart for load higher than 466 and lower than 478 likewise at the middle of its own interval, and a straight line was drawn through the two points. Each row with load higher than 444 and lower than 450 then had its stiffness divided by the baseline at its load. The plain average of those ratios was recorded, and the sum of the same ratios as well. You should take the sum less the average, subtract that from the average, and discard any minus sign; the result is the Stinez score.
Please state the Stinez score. 1.07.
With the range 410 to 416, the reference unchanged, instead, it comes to 1.22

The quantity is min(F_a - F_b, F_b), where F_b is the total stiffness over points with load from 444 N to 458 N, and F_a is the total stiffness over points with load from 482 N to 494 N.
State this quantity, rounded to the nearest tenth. -0.5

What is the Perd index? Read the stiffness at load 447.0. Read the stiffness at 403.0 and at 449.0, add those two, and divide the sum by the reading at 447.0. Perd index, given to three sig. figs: 1.71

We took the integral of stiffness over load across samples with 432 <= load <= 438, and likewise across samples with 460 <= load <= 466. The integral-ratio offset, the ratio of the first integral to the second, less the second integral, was -5.36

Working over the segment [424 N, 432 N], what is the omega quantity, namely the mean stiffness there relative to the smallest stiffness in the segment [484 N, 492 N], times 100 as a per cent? 98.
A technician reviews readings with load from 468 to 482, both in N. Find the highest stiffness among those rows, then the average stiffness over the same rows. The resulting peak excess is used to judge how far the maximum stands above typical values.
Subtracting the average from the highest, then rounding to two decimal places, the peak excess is 0.17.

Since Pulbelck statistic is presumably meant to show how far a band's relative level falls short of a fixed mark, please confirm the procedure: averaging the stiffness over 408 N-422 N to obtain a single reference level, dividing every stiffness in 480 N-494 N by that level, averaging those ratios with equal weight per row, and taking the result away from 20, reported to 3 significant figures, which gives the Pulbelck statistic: 18.7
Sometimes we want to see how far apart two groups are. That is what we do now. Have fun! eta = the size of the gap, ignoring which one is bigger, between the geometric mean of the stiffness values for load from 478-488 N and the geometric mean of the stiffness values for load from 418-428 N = 0.31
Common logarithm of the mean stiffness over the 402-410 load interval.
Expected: -0.160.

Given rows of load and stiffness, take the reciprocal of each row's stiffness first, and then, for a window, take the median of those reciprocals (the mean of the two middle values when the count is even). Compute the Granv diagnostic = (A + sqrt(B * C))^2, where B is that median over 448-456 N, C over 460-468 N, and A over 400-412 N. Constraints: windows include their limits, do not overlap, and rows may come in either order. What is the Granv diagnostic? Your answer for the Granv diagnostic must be 6.0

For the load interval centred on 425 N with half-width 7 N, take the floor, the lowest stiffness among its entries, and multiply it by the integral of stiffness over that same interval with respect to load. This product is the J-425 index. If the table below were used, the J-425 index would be 12.7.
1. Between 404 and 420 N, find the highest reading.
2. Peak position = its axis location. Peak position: 419.0 N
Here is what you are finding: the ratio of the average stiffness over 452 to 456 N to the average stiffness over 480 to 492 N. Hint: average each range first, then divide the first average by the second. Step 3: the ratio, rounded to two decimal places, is 0.85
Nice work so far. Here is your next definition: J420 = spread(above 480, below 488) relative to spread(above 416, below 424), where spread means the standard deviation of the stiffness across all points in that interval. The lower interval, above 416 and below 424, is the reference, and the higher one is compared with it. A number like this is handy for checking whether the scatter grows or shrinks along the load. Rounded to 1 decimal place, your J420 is 2.2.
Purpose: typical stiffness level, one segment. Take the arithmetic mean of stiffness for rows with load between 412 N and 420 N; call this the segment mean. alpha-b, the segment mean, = 0.95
